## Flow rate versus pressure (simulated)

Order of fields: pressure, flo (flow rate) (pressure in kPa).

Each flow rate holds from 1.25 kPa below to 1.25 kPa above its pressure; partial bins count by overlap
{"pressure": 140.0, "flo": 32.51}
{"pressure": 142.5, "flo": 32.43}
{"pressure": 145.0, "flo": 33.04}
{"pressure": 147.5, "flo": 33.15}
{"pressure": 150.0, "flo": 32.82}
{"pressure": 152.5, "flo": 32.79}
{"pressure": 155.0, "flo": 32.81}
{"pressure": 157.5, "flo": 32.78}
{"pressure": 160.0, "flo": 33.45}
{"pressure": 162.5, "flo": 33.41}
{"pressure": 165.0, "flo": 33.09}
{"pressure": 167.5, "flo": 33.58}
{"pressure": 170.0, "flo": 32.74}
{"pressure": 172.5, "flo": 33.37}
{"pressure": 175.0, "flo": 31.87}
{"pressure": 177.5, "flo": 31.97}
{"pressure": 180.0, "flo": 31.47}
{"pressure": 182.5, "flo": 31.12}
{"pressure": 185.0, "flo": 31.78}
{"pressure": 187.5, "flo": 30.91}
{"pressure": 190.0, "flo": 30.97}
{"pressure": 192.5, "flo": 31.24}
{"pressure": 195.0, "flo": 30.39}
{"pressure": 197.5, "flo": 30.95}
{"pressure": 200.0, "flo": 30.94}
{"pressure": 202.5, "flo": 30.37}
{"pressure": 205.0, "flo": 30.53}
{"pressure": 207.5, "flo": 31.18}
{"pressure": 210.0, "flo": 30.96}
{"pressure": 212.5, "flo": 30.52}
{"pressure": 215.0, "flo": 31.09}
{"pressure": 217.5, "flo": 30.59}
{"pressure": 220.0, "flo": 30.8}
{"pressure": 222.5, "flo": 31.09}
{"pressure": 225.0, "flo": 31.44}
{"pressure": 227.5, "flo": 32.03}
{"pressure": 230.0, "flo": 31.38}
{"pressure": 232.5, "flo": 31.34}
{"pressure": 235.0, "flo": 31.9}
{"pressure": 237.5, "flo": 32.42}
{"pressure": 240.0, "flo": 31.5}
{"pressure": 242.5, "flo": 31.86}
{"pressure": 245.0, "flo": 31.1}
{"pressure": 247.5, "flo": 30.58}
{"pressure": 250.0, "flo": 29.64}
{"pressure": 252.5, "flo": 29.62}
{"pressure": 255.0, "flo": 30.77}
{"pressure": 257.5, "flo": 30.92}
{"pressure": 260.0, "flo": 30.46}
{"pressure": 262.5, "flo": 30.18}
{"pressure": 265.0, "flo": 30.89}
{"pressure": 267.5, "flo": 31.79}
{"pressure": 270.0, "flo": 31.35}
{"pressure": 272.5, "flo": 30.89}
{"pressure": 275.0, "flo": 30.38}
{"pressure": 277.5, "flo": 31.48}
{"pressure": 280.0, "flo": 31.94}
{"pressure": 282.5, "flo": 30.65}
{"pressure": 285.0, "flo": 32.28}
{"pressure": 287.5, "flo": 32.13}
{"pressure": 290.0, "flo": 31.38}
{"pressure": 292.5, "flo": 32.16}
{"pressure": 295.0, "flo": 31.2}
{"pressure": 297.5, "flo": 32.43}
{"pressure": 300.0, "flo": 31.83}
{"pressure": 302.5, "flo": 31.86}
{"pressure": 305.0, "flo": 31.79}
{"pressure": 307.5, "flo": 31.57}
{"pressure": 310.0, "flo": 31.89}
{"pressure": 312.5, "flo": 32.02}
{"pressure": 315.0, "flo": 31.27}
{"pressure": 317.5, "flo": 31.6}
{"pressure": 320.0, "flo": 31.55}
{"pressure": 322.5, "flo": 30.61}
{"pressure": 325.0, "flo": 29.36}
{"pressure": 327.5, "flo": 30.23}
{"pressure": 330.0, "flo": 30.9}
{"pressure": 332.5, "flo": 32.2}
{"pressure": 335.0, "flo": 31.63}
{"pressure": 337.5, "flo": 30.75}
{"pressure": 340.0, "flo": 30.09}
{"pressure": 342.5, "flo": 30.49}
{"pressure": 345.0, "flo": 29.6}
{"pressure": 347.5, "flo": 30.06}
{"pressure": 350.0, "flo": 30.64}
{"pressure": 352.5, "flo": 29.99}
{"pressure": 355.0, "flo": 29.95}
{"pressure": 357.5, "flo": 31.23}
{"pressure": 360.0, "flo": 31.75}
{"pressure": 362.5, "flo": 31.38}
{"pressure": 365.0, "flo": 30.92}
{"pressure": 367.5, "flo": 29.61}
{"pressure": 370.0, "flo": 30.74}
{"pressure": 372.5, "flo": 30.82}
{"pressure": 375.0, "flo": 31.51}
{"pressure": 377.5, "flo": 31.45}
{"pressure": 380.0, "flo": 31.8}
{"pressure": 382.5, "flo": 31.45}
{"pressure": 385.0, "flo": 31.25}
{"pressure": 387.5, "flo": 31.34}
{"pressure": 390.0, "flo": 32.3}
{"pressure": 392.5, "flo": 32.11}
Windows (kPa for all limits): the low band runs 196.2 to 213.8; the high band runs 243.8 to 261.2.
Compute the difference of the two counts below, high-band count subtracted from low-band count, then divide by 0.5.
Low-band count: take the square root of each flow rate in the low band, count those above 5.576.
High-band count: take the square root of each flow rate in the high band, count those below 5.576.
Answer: -10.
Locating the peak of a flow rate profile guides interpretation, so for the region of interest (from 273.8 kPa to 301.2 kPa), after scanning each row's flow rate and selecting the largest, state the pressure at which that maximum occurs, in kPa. 297.5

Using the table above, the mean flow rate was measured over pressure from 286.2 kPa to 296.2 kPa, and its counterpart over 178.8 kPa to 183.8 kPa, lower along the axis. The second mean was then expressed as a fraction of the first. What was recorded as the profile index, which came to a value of 0.99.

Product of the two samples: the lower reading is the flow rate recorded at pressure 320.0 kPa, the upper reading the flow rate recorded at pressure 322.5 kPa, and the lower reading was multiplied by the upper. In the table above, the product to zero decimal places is 966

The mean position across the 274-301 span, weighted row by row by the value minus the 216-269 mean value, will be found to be 291.9 kPa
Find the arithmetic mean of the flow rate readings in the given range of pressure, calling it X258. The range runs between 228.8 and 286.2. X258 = 31.1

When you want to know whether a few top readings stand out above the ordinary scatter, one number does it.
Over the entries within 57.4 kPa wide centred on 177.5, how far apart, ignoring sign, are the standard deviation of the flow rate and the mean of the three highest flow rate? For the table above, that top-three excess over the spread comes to 32.4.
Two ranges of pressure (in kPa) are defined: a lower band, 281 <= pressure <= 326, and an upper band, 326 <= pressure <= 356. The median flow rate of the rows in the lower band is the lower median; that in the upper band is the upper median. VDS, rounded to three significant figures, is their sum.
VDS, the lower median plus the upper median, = 62.1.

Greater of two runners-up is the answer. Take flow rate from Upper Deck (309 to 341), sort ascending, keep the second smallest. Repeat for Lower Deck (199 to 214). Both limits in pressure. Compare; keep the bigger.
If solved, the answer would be 30.5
